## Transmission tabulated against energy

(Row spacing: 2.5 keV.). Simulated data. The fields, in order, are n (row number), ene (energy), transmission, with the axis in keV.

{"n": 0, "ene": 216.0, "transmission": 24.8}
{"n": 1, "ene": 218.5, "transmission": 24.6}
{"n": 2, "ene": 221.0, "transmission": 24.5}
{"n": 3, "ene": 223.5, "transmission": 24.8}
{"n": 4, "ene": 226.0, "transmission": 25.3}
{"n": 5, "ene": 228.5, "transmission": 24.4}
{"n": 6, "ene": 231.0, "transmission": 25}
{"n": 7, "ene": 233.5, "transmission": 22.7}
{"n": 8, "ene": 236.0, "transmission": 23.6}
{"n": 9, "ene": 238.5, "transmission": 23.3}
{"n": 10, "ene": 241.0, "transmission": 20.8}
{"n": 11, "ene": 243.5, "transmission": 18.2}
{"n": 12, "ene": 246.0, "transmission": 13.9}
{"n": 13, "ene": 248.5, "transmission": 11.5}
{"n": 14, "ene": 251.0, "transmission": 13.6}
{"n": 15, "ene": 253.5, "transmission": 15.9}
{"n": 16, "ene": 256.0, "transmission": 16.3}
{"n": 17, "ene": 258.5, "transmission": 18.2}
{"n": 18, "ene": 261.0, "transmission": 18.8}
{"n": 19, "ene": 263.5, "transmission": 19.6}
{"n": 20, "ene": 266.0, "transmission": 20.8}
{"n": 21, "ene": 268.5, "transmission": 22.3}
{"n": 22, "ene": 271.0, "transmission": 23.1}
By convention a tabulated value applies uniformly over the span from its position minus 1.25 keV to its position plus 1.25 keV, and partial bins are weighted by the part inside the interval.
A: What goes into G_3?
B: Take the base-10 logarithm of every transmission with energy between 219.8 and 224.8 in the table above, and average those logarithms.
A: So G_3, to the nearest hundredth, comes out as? 1.39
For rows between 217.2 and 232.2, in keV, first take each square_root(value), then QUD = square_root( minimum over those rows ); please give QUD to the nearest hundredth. 2.22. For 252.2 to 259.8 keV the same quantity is 2.00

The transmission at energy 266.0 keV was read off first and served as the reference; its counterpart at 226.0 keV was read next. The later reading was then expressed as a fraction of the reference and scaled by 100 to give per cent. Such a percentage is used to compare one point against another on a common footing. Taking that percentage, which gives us 122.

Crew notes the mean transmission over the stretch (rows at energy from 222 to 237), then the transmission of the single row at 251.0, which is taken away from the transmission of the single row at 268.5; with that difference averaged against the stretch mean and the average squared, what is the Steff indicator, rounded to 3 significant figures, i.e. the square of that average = 272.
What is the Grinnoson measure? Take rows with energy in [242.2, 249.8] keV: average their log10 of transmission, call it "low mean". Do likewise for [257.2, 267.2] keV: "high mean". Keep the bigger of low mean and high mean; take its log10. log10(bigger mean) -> 0.109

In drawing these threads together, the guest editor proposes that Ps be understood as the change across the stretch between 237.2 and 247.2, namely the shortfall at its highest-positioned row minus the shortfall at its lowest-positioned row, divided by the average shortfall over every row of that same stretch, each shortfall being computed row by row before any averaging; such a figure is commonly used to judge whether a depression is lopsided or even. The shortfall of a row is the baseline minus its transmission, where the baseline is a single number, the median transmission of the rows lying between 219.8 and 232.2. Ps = 1.6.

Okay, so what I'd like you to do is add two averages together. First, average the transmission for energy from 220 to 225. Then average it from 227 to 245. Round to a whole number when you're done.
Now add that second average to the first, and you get 47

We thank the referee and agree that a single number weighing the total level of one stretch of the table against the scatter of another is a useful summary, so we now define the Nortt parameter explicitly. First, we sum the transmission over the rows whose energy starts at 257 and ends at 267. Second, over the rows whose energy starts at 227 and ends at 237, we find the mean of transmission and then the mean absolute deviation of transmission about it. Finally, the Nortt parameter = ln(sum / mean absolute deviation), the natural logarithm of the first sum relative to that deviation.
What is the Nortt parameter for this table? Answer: 4.60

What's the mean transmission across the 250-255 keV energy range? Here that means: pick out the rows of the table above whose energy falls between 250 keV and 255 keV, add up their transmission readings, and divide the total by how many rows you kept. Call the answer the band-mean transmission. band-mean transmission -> 15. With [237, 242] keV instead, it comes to 22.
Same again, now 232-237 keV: 23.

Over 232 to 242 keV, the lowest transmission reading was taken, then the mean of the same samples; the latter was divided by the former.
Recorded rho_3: 1.09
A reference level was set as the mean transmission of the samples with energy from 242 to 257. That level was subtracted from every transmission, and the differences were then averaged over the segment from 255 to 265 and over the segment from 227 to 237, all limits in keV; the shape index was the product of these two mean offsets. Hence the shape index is 30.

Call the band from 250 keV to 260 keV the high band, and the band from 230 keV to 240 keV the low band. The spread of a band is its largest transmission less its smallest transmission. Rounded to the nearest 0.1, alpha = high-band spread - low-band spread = 2.3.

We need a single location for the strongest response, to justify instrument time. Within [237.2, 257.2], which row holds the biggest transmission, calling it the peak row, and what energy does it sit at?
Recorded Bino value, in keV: 238.5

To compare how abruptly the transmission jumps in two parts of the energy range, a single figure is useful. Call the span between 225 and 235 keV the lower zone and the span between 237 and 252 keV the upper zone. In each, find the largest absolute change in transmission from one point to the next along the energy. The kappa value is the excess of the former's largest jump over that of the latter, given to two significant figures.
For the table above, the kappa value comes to -2.0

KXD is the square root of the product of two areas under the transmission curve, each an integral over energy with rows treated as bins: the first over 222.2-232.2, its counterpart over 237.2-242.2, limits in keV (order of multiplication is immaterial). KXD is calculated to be 166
